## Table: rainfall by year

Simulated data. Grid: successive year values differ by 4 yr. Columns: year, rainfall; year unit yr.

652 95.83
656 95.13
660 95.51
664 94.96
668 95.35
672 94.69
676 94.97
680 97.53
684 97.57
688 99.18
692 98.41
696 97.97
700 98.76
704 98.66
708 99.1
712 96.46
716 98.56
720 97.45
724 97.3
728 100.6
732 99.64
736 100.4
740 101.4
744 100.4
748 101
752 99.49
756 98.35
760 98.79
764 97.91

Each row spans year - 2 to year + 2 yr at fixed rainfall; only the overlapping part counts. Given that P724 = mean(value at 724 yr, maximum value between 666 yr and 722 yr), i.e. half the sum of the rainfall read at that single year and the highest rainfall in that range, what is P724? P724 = 98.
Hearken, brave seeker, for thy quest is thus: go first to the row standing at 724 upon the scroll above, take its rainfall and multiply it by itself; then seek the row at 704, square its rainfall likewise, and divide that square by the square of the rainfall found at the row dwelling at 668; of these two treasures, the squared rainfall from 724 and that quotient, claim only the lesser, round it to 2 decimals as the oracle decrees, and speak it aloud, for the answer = 1.07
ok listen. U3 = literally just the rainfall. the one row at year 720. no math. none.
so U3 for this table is 97.45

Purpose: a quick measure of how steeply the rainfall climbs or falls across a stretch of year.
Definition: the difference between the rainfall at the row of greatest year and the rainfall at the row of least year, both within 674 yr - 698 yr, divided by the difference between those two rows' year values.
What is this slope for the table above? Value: 0.15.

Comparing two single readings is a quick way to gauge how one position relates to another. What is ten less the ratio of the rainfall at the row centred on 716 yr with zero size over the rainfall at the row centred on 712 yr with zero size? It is 8.98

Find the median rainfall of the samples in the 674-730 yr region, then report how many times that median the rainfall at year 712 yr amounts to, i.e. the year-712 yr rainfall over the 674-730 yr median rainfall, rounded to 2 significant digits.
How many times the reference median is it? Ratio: 0.98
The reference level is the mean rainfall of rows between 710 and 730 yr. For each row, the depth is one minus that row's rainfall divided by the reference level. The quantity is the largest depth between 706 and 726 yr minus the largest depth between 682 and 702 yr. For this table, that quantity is 0.011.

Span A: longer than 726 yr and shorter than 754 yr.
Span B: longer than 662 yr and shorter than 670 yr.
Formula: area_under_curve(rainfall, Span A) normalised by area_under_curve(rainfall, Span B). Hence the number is 3.7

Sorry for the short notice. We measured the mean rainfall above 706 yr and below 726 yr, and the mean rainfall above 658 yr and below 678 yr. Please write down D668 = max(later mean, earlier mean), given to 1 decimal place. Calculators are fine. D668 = 97.8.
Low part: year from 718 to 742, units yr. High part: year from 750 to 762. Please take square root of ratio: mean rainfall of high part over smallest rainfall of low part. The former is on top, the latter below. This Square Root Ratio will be 1.01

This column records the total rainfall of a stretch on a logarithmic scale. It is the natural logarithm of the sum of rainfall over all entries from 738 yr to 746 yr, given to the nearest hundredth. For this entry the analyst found 5.31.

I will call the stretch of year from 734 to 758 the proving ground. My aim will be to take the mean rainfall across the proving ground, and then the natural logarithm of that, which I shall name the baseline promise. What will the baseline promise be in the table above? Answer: 4.61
